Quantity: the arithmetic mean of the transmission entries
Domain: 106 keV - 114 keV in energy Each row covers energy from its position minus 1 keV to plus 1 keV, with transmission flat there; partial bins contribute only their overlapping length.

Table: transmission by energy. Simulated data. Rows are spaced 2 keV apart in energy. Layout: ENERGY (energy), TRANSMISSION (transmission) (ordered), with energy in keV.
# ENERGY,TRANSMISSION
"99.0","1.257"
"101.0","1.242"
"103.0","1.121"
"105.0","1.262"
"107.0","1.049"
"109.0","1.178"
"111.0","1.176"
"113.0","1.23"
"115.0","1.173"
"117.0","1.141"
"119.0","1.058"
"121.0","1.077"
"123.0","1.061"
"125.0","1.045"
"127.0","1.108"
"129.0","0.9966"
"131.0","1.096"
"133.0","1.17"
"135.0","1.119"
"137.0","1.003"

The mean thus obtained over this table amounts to 1.16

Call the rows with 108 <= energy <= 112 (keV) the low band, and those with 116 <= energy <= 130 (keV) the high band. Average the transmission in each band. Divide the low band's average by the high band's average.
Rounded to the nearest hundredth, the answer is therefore 1.10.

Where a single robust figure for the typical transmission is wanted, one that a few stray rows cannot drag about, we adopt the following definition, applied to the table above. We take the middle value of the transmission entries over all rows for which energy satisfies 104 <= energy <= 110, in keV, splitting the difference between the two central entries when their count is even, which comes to 1.18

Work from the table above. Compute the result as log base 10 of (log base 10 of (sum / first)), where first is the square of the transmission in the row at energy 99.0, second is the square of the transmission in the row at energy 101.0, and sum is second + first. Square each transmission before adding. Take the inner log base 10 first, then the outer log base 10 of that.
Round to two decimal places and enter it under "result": -0.53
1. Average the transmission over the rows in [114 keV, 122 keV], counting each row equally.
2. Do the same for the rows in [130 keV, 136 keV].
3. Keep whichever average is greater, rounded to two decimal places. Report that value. 1.13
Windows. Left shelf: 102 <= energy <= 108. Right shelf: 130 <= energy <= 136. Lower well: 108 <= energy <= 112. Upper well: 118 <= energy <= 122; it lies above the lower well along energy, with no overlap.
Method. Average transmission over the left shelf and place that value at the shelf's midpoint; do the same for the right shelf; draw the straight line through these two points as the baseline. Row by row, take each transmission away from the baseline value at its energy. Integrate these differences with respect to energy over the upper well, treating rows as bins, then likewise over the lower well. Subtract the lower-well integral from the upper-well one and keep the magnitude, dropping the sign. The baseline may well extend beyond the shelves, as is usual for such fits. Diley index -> 0.42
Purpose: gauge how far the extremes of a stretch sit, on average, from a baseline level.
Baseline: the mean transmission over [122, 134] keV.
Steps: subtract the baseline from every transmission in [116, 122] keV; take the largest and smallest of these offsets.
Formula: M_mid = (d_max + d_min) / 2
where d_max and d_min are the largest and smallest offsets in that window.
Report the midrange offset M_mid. 0.02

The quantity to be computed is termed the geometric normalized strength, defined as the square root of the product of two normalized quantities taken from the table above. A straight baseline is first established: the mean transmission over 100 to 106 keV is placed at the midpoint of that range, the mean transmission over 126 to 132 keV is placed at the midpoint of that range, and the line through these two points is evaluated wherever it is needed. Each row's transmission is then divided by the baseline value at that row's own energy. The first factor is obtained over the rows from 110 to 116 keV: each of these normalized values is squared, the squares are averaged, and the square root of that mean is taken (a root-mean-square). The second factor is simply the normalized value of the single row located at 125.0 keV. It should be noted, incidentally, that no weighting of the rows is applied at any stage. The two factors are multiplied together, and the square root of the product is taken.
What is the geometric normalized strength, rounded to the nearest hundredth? 1.00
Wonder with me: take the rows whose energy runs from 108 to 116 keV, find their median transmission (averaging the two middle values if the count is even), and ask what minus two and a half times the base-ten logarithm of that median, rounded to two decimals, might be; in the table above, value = -0.18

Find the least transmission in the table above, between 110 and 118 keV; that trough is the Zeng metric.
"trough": 1.141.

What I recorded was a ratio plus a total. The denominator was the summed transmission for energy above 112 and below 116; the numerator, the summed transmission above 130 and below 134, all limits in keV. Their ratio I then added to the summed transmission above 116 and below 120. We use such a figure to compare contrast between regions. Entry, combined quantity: 3.14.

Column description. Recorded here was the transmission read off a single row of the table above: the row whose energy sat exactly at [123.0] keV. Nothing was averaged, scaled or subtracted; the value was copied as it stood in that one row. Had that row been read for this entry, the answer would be 1.061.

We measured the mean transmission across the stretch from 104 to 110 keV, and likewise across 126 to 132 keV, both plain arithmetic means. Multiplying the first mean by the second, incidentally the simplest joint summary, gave 1.241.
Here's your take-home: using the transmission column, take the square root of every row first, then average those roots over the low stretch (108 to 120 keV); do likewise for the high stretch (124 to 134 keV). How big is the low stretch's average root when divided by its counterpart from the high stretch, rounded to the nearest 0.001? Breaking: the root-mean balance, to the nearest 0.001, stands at 1.035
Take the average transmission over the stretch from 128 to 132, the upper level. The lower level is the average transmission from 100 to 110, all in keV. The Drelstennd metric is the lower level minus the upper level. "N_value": 0.12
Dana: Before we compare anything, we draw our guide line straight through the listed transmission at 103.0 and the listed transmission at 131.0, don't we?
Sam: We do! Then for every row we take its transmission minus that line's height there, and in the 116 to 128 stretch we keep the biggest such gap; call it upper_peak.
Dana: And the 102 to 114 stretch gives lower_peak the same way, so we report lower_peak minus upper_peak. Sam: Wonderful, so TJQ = 0.110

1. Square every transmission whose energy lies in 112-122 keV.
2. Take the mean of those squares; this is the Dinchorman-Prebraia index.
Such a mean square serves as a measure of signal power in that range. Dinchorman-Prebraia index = 1.29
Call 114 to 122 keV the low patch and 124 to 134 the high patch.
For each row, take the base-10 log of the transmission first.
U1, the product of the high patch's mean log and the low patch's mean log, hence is 0.0016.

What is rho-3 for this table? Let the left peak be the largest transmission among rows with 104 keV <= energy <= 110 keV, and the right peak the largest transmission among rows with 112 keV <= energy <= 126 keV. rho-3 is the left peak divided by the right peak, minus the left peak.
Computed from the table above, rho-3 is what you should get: -0.24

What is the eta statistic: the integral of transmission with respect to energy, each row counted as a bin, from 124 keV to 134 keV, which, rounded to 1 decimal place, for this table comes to 10.8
